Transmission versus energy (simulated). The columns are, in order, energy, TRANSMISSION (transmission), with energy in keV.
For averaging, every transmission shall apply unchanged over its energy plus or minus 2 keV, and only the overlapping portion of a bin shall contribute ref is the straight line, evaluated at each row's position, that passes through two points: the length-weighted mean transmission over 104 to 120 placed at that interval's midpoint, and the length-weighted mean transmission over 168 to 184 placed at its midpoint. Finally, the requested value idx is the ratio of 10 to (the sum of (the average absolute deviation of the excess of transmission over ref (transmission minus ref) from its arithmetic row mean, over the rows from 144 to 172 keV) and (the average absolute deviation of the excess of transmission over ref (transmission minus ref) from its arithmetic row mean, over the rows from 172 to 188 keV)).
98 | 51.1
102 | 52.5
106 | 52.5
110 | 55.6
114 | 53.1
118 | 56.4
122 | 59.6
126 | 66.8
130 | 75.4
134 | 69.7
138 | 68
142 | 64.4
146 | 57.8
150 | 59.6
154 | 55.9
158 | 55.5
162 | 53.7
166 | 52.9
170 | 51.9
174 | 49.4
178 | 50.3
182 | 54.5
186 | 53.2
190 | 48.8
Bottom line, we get 2.5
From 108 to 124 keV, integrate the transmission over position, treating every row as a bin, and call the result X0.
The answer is 899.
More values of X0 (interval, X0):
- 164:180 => 818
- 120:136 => 1086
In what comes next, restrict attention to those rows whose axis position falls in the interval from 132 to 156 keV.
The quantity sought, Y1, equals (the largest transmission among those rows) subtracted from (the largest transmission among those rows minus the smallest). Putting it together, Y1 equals -55.9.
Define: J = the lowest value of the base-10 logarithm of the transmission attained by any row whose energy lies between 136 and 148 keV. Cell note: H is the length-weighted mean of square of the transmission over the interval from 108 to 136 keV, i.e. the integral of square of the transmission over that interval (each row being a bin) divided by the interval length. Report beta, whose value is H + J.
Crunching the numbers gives 3952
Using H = 3950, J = 1.76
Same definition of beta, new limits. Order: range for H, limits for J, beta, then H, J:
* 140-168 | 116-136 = 3277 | 3275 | 1.75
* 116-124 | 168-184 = 3368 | 3367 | 1.69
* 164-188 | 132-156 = 2712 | 2710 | 1.75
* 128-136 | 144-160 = 5273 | 5272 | 1.74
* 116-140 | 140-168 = 4395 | 4394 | 1.72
